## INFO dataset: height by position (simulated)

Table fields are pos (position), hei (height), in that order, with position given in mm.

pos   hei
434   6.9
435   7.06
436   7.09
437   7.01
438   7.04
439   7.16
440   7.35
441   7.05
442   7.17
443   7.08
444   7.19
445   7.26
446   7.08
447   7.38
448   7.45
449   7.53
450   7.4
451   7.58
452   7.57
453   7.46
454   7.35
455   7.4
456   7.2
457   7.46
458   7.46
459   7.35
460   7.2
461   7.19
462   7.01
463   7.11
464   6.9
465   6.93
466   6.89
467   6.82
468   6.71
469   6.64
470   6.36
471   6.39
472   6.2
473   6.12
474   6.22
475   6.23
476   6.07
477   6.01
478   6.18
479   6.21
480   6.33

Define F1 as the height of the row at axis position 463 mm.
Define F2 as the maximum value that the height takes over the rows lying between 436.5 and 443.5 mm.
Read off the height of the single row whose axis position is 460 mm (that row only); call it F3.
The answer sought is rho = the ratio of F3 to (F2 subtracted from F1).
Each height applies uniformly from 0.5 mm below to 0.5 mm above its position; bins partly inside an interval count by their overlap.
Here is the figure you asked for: -30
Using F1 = 7.11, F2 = 7.35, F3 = 7.2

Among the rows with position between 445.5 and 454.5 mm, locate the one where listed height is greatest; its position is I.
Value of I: 451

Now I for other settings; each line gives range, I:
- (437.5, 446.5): 440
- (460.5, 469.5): 461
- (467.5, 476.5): 468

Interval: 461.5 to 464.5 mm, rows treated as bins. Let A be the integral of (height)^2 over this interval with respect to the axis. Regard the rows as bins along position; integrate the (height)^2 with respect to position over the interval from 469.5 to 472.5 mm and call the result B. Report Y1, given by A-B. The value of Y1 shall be 28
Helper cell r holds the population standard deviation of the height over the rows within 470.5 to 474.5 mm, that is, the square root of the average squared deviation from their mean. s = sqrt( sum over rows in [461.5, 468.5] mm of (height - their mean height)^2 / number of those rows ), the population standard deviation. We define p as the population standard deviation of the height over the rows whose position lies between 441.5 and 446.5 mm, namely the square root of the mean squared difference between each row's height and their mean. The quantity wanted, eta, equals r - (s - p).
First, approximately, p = 0.069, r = 0.10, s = 0.119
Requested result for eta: 0.048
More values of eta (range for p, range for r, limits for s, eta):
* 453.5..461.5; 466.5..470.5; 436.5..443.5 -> 0.169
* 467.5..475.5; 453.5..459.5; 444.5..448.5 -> 0.149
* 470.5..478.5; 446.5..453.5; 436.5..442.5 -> 0.067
